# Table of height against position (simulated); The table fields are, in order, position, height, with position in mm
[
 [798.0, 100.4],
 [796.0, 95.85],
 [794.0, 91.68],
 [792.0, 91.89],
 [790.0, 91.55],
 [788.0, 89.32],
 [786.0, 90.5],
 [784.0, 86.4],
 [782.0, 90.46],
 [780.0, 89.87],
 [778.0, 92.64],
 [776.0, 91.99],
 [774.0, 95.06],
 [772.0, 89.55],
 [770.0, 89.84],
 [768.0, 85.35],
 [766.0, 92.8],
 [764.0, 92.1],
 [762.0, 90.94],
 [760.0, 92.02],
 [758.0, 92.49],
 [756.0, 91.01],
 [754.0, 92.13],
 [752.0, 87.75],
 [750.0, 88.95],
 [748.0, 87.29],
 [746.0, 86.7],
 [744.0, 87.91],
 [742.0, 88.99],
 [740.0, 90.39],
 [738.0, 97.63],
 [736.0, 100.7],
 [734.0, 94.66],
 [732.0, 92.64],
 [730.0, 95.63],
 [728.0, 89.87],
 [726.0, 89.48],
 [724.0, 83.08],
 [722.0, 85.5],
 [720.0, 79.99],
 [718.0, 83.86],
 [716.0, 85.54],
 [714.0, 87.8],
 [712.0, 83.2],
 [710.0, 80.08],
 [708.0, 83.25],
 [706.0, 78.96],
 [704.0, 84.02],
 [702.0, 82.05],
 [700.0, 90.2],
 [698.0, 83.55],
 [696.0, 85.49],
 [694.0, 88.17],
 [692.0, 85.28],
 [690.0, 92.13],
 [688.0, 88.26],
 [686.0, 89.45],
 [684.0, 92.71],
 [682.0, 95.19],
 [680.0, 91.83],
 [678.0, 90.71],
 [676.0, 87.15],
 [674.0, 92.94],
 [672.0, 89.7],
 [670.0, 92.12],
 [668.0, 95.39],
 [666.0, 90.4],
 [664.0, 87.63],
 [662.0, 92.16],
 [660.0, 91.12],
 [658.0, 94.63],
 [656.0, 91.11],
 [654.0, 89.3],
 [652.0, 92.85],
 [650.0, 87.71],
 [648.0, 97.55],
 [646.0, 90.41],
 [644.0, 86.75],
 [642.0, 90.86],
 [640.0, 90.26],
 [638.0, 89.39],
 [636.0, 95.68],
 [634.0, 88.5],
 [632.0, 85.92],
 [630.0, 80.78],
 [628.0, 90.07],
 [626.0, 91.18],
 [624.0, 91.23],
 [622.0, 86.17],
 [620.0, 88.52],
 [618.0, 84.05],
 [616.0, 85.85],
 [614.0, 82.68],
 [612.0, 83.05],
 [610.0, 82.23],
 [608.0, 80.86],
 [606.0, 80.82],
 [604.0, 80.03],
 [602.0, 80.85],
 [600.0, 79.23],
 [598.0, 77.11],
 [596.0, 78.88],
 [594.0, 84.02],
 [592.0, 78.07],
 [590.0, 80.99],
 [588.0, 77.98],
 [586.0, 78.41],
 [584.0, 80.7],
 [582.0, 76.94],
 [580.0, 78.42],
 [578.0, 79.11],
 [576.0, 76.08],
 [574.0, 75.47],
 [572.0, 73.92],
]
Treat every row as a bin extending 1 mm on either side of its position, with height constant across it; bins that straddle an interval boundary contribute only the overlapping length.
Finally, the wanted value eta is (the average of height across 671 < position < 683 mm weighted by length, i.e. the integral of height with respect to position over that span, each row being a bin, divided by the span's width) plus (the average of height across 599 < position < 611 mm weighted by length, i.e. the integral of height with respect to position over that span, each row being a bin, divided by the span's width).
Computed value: 172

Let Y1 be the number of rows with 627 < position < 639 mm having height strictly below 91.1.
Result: 5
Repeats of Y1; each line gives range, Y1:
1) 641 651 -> 4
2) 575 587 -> 6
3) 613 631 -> 7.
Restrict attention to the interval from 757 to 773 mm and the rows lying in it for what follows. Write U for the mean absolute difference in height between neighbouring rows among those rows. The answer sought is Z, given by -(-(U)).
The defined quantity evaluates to 2.2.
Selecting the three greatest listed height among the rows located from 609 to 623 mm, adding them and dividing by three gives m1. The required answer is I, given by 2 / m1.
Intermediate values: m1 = 87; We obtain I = 0.0230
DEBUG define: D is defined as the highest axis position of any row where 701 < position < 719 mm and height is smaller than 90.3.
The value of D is 718.0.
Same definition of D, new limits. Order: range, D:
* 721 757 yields 752.0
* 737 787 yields 784.0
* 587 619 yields 618.0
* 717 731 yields 728.0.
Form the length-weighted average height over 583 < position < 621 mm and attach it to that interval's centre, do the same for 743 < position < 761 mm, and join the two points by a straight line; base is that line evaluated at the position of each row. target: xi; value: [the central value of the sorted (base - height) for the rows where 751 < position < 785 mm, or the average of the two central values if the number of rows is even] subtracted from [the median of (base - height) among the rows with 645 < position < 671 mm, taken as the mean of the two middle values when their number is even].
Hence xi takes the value -5.76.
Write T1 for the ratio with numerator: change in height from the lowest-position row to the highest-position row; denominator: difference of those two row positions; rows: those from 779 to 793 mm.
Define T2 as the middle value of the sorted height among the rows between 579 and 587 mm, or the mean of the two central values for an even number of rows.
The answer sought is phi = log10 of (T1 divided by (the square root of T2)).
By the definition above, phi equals -1.72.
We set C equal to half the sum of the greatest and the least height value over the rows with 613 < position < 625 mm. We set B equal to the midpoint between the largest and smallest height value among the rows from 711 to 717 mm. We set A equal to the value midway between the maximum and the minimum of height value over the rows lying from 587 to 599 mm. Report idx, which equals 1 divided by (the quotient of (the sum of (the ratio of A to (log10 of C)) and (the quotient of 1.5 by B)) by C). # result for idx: 2.09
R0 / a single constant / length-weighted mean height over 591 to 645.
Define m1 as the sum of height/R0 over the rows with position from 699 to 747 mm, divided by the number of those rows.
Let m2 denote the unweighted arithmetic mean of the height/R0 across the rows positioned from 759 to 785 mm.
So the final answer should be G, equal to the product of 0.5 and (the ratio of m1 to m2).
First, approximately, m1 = 1.03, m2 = 1.07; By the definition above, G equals 0.483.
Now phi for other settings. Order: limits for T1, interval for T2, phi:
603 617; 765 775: -1.29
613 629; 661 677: -1.26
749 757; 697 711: -1.42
